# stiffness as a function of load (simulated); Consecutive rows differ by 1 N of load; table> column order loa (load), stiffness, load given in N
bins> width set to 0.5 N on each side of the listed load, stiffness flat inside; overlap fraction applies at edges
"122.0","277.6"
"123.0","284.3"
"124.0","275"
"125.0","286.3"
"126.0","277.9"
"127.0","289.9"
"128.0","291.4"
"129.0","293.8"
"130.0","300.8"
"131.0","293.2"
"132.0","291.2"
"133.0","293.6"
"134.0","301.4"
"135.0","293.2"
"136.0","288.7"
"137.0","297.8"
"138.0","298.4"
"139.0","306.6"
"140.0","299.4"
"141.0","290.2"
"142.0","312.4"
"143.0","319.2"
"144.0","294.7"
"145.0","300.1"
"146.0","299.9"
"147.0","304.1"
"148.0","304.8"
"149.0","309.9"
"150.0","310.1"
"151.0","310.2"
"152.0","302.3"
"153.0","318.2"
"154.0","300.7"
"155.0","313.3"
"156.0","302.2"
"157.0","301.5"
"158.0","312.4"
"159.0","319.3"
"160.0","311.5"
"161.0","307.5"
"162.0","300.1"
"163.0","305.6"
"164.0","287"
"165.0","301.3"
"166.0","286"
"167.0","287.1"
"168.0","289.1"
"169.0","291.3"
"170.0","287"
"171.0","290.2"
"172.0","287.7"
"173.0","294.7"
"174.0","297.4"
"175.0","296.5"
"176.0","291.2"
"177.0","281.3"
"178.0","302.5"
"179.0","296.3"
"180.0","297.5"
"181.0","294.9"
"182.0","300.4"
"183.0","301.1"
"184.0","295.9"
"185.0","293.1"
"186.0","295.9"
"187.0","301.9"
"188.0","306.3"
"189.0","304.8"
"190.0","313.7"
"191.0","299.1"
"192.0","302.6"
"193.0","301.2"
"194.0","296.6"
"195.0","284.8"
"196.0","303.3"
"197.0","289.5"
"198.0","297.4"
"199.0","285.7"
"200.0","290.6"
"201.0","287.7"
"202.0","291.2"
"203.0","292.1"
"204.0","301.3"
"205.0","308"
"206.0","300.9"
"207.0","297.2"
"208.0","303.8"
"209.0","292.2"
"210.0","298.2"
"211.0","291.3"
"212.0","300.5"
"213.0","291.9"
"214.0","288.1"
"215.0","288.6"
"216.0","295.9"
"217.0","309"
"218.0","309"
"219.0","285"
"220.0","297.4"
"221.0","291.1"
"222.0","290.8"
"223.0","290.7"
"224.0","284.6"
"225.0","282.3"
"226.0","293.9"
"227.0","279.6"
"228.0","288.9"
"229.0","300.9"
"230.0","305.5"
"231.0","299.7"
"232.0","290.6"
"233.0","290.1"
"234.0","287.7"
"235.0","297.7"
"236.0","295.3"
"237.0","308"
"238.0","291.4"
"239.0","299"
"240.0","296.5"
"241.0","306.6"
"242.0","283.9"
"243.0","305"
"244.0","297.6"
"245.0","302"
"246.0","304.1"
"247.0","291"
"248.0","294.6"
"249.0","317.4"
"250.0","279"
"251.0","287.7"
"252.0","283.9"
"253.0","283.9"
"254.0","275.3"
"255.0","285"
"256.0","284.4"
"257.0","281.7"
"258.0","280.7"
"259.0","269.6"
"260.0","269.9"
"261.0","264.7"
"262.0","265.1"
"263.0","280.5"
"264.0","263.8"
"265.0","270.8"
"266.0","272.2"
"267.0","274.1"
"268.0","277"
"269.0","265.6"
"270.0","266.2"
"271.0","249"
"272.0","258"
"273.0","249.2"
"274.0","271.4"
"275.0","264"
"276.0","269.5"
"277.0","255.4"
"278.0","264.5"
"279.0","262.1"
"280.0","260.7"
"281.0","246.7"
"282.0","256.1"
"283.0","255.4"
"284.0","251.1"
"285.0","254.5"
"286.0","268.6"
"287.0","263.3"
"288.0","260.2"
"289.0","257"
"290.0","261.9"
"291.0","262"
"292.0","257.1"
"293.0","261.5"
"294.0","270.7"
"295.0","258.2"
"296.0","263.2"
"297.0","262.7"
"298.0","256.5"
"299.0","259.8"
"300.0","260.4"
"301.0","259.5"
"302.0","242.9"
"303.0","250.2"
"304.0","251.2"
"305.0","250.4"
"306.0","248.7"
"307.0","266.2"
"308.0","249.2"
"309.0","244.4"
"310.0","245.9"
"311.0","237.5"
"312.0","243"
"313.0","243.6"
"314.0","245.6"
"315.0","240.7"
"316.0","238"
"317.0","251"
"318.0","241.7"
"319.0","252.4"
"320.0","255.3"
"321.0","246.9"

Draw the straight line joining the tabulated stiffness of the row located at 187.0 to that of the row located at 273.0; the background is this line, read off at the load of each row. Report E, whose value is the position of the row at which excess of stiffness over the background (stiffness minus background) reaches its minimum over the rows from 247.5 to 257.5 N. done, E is 254.0 N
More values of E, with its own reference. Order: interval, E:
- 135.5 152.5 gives 136.0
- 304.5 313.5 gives 311.0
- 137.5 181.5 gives 141.0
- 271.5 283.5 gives 273.0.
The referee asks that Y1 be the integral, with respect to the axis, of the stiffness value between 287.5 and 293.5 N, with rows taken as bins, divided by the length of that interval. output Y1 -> 260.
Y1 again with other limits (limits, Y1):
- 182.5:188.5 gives 299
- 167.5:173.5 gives 290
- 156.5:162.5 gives 309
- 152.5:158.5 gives 308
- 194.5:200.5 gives 292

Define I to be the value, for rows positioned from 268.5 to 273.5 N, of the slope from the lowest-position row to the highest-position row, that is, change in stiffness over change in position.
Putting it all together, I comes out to -4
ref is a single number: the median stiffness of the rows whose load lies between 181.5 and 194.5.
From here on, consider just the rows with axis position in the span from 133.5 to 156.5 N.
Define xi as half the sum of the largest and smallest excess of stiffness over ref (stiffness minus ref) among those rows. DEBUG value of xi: 3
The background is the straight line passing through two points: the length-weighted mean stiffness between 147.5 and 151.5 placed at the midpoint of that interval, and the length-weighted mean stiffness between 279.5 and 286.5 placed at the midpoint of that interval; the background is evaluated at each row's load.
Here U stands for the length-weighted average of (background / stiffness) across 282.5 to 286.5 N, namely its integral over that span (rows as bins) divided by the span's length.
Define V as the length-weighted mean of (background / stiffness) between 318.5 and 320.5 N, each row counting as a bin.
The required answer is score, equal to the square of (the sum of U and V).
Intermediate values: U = 0.99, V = 0.95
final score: 3.79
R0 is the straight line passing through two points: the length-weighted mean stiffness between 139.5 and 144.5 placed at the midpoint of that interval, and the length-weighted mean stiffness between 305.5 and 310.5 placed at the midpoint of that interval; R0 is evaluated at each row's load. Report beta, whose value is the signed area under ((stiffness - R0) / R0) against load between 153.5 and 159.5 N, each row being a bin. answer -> 0.2 N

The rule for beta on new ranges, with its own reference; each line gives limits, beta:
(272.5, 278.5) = 0.0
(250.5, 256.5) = 0.3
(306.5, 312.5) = -0.1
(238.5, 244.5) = 0.6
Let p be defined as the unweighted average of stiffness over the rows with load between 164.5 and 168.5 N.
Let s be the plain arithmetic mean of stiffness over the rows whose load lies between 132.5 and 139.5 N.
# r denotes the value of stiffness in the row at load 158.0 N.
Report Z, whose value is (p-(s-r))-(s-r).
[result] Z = 321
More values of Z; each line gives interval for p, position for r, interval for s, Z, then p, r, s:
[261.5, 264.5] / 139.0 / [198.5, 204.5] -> 300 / 270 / 306.6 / 291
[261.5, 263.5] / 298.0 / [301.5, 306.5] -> 288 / 273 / 256.5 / 249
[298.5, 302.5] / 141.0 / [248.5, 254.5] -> 260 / 256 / 290.2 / 288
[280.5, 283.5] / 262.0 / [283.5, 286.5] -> 267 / 253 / 265.1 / 258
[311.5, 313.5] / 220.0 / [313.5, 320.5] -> 345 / 243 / 297.4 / 246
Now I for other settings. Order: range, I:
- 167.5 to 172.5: 0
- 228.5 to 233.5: -3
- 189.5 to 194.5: -4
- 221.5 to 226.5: 1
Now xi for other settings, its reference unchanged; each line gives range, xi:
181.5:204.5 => -2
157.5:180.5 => -1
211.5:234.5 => -7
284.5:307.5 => -44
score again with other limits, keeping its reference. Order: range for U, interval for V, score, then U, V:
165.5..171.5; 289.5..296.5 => 4.03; 1.04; 0.96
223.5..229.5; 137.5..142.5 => 4.01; 0.97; 1.04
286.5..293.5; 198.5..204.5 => 3.85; 0.97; 0.99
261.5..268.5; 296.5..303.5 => 3.78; 0.97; 0.98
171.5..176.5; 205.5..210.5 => 3.91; 1.02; 0.96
